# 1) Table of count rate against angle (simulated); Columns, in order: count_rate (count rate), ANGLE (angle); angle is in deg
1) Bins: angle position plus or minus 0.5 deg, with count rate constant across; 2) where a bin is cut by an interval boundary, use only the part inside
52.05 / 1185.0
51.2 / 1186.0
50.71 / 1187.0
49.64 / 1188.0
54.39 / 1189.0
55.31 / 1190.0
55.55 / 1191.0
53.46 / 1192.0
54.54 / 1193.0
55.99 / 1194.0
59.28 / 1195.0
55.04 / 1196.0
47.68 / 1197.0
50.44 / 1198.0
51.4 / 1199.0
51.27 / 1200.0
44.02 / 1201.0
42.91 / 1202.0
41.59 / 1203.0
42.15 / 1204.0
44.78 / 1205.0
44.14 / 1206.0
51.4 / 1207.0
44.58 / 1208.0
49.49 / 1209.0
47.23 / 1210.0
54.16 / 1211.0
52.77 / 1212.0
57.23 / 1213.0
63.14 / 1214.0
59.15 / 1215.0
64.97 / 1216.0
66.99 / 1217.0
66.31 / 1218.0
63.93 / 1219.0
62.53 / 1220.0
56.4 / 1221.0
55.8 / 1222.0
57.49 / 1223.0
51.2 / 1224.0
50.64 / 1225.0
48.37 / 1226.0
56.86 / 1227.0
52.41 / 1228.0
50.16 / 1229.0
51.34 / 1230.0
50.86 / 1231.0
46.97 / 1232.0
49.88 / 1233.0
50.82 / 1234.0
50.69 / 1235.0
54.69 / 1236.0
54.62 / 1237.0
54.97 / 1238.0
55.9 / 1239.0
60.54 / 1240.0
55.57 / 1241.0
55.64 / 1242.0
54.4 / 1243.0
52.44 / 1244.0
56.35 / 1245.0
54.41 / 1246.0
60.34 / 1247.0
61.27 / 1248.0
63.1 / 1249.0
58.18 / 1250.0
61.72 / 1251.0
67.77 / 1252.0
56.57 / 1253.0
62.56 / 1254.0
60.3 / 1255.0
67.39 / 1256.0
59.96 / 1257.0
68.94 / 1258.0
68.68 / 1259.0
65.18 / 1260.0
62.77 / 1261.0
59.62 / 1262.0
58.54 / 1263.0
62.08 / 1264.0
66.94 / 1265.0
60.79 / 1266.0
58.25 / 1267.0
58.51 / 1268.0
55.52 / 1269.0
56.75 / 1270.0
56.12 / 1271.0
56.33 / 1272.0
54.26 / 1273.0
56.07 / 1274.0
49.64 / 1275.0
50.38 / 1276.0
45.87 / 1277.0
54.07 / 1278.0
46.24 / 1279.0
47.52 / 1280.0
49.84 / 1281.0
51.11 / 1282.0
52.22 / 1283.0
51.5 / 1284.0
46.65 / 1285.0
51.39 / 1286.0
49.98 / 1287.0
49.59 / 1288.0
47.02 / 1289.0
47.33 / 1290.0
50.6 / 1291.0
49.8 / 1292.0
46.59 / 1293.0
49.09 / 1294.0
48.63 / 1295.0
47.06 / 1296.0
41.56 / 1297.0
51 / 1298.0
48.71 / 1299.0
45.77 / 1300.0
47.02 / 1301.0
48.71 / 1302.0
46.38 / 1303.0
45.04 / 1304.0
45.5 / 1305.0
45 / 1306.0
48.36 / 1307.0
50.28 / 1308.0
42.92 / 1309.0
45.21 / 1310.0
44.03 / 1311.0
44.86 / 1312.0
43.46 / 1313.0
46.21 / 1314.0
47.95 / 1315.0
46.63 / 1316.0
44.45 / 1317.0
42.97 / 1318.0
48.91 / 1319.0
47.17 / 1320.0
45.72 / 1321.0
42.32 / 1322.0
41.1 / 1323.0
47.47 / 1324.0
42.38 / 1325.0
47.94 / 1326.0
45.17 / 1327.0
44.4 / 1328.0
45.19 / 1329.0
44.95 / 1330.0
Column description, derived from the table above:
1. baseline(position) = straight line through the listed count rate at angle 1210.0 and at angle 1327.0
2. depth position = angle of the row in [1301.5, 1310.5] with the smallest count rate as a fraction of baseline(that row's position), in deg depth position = 1309.0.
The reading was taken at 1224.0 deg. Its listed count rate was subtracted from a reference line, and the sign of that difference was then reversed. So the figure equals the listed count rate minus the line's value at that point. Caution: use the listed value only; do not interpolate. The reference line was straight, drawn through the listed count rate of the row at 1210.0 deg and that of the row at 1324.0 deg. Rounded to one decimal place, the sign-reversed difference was 3.9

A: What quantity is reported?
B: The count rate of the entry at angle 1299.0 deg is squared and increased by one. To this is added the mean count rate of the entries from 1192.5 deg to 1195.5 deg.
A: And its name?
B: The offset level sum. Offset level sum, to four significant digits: 2430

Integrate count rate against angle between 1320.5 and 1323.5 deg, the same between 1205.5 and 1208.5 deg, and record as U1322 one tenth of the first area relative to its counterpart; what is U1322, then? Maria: 0.092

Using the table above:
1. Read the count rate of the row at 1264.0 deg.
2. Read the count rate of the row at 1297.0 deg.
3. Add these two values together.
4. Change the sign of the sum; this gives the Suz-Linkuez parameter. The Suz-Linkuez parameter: -104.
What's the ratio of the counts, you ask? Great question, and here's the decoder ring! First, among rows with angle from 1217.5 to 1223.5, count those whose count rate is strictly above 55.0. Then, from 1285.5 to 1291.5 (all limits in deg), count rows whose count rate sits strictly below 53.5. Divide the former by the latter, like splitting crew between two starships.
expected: 1.00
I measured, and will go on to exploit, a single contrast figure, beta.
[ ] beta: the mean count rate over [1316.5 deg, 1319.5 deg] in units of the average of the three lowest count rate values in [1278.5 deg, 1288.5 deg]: 0.97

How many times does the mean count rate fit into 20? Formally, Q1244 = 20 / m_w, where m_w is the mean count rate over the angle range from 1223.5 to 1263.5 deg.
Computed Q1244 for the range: 0.350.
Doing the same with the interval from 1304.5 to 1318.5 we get 0.439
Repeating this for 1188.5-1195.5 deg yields 0.360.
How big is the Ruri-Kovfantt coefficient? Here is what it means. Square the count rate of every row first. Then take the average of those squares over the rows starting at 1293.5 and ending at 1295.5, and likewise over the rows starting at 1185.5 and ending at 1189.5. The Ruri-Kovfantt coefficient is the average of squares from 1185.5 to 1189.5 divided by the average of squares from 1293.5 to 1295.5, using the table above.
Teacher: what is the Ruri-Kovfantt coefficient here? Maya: 1.11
